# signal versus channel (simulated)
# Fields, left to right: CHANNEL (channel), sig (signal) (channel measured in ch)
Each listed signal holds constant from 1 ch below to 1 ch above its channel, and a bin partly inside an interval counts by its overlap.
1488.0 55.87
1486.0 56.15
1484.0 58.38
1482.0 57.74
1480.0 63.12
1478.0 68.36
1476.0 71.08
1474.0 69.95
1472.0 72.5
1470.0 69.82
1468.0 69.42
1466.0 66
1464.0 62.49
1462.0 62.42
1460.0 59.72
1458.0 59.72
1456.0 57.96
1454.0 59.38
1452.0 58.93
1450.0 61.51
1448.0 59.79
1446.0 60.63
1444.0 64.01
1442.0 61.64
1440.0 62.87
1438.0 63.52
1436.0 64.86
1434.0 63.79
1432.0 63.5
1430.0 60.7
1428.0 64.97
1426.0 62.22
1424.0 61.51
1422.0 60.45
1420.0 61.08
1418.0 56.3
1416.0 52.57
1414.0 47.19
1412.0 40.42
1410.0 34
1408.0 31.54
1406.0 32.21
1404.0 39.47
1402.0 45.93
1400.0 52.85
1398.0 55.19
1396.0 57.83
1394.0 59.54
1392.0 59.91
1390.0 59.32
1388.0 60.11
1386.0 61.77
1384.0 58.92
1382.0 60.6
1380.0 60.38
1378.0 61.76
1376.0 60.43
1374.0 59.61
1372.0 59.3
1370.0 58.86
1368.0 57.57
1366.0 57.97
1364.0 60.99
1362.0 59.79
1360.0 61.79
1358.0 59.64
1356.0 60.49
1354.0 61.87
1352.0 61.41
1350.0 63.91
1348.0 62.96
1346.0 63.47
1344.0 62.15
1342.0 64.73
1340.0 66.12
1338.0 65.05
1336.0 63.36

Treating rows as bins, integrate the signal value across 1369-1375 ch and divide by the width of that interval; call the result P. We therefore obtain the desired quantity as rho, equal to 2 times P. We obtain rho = 119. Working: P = 59.3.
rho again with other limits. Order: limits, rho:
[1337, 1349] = 128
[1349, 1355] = 125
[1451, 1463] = 119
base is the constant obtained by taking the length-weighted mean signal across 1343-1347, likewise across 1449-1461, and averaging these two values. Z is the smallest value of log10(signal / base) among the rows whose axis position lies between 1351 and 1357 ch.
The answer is -0.005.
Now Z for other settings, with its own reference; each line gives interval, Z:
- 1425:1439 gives -0.003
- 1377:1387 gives -0.016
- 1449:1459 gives -0.023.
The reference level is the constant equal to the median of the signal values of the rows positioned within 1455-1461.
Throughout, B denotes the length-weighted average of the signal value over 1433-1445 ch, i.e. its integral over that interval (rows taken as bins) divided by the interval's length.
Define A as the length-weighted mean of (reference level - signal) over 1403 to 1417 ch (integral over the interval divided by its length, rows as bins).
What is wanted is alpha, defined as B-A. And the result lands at 43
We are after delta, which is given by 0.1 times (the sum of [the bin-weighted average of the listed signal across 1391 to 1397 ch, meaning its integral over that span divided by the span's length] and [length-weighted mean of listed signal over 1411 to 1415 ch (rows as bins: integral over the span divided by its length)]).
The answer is 10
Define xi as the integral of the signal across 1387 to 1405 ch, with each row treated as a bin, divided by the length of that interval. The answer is 54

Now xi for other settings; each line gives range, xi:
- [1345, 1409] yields 57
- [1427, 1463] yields 62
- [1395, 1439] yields 53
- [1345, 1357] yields 62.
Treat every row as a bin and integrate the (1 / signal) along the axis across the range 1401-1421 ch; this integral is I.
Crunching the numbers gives 0.477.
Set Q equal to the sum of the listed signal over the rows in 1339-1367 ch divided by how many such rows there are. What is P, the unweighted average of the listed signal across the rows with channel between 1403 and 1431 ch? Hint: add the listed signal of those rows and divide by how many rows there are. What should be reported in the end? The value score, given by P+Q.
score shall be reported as 112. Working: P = 50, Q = 62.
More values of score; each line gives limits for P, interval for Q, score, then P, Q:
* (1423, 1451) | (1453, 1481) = 128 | 63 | 65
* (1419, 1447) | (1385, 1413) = 112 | 63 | 49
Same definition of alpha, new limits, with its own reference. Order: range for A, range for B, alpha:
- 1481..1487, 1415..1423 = 55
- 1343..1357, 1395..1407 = 50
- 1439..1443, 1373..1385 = 63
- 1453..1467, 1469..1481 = 71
